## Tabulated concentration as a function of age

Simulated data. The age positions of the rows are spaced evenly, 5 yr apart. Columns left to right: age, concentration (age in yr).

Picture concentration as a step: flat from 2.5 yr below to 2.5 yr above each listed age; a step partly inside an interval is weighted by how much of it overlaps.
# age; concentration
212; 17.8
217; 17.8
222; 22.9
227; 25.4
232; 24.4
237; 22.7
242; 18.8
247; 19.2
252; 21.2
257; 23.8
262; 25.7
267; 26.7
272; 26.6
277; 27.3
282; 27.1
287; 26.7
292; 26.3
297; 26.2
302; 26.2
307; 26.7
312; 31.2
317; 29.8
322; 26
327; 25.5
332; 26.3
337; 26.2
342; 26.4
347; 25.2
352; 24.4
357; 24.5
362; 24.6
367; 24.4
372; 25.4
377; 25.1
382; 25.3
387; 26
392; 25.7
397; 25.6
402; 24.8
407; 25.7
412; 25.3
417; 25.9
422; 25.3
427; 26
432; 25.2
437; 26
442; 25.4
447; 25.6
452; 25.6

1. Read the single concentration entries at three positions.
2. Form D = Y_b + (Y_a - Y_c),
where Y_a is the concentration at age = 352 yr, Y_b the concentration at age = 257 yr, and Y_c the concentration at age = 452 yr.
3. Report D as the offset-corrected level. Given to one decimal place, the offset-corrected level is 22.6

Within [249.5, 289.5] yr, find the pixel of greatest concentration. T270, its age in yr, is 277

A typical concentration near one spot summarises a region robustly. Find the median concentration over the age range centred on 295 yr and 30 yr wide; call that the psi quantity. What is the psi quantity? 26.5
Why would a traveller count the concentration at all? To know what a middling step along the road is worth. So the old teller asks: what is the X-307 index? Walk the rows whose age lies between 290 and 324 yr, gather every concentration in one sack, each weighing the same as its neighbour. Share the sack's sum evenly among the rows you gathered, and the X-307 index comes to 27.5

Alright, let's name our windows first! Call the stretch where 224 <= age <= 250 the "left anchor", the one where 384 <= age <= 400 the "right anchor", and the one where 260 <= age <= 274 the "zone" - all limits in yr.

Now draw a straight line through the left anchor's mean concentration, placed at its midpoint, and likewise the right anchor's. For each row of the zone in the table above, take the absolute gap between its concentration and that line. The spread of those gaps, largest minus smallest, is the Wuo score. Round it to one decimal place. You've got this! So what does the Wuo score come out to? 0.9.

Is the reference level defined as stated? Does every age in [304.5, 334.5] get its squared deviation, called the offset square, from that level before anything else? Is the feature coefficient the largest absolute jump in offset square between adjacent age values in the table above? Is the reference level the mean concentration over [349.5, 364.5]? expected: 40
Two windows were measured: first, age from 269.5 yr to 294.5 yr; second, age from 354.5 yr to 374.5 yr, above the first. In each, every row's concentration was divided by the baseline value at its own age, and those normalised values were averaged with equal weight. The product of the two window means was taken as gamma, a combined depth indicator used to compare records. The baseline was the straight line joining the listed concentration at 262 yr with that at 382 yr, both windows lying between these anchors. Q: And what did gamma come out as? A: 1.02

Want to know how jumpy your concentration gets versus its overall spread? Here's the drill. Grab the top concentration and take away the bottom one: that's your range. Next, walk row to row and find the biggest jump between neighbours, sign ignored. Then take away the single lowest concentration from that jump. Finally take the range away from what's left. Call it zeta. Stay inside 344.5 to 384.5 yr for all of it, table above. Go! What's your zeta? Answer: -24.4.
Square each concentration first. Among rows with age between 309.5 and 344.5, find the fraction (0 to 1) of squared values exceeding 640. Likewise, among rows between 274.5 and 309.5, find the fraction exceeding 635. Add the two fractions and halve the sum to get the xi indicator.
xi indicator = 1.0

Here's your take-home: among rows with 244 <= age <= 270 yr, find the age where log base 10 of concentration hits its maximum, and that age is 267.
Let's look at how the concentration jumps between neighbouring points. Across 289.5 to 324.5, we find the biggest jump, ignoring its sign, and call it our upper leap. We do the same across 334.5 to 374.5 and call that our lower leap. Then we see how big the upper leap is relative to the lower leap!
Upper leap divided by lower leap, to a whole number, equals 4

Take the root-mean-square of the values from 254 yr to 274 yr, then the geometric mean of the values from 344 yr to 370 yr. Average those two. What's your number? 25.2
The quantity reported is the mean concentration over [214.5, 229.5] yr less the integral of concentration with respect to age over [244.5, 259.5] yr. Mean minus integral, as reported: -299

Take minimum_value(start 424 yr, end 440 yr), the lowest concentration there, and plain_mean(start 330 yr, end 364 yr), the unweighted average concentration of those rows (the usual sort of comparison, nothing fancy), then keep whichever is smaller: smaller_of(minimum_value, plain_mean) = 25.2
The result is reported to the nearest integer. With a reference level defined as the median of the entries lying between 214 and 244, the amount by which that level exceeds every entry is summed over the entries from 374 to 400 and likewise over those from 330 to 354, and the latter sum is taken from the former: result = 1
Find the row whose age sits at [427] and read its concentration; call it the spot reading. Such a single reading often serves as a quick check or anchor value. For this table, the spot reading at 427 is 26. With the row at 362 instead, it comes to 24.6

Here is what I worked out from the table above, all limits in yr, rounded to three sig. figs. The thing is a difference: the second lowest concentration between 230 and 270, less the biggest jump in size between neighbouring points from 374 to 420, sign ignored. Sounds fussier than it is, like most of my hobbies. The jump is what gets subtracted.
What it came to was 18.3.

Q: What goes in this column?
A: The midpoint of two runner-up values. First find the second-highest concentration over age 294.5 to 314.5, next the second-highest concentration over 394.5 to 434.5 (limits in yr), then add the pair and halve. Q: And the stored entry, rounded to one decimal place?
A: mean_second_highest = 26.3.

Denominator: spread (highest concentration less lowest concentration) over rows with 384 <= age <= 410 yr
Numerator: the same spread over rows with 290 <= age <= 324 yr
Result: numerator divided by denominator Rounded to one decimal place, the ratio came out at 4.3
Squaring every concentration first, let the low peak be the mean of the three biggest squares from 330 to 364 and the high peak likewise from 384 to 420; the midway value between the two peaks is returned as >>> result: 680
